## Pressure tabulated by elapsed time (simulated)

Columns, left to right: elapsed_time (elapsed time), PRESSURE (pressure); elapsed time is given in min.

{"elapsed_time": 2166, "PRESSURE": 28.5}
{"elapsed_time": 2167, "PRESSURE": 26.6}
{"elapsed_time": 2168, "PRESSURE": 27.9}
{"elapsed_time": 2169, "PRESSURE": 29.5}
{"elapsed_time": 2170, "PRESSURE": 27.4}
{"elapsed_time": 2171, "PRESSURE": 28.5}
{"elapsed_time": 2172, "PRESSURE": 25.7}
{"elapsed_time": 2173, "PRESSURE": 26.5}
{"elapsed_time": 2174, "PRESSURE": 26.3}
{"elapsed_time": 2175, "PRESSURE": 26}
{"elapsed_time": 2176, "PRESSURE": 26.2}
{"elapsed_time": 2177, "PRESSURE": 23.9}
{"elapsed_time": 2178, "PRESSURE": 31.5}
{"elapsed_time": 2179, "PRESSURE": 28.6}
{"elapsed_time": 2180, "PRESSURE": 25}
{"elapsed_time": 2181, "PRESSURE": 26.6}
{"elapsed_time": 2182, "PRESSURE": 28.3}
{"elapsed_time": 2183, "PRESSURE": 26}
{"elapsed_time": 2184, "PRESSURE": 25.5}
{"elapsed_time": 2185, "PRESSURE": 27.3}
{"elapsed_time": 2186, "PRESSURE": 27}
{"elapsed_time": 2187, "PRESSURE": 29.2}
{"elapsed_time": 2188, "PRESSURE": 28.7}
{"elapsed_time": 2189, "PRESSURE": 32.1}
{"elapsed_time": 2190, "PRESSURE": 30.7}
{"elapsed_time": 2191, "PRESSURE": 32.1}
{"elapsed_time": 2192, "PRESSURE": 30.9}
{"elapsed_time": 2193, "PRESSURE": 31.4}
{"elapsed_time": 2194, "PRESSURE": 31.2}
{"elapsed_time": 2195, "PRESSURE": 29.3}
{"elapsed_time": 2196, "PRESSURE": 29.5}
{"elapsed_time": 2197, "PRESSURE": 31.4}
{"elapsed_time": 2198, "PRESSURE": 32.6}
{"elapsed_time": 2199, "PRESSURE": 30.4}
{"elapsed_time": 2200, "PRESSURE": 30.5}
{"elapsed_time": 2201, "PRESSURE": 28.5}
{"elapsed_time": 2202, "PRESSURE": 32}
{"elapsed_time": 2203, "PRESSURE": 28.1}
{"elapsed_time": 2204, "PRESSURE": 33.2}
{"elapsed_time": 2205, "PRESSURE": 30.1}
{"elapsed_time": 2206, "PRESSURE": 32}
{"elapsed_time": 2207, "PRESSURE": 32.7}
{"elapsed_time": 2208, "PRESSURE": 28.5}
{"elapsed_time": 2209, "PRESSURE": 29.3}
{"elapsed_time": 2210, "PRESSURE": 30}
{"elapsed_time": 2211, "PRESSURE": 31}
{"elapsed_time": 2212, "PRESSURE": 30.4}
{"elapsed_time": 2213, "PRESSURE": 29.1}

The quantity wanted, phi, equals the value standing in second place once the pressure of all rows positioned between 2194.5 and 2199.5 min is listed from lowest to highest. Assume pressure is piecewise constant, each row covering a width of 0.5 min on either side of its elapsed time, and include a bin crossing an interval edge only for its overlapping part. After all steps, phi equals 29.5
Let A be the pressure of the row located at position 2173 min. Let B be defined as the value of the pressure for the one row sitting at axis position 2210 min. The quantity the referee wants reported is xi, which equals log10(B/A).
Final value 0.05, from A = 26.5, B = 30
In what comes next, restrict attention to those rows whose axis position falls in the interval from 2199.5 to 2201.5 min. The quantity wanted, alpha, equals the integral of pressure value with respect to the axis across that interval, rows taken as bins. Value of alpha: 59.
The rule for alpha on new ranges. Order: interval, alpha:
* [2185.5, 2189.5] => 117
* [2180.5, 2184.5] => 106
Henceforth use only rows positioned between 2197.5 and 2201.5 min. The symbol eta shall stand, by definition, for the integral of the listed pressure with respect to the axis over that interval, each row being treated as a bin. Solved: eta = 122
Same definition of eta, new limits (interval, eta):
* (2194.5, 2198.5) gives 123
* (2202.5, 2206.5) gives 123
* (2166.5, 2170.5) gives 111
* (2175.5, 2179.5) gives 110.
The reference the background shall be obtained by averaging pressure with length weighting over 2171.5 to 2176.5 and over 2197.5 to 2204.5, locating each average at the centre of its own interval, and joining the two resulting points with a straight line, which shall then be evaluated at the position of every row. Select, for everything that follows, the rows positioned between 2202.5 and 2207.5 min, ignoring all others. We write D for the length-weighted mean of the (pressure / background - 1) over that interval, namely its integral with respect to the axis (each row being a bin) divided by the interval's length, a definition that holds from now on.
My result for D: -0.01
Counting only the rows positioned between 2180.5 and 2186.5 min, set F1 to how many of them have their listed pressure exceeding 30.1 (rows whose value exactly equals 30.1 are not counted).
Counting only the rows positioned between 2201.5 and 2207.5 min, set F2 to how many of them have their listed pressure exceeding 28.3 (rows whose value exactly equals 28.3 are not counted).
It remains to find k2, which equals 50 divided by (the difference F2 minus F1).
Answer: 10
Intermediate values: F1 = 0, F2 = 5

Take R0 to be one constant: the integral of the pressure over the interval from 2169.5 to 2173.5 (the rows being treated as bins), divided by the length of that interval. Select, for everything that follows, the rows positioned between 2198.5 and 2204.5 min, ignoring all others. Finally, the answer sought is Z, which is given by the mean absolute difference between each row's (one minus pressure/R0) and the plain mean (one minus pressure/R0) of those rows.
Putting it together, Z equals 0.05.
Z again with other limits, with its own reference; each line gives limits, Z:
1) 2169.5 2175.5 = 0.03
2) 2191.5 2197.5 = 0.03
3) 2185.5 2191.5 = 0.06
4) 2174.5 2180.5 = 0.08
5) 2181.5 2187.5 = 0.04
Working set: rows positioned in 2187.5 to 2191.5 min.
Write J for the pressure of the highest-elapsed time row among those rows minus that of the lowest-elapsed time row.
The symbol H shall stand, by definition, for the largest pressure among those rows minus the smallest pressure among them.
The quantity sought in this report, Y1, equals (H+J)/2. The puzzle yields 3.4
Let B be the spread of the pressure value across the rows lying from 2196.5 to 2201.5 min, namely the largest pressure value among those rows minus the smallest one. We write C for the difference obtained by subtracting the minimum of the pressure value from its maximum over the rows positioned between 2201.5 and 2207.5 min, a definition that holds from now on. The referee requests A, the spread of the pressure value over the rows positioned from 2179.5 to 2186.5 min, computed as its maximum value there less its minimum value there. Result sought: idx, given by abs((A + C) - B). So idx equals 4.3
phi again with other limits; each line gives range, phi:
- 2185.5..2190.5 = 28.7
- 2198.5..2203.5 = 28.5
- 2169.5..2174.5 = 26.3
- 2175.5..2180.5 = 25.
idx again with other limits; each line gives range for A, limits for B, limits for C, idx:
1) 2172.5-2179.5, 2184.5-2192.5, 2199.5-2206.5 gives 7.6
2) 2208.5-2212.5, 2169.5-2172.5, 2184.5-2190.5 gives 4.0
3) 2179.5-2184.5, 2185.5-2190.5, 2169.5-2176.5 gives 1.0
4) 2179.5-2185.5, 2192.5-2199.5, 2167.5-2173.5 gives 3.8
